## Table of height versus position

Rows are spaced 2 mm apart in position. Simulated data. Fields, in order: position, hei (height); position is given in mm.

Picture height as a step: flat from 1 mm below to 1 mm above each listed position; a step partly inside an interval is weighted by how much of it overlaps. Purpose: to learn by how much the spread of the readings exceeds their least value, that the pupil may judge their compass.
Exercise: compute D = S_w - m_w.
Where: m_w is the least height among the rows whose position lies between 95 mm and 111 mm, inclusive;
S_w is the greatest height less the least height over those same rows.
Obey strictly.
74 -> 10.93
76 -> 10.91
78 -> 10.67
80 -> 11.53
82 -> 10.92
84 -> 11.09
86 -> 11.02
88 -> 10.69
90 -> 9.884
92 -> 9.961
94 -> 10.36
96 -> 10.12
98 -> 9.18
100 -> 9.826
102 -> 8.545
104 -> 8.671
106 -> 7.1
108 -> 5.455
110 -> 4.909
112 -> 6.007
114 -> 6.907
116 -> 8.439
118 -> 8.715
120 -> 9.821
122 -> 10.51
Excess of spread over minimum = 0.3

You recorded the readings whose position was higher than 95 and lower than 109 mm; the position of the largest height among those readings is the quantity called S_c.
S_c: 96 mm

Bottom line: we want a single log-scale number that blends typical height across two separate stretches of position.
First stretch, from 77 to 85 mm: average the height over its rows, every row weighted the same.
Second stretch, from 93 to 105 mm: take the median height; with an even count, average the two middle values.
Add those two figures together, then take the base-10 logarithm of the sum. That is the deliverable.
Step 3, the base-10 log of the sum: 1.31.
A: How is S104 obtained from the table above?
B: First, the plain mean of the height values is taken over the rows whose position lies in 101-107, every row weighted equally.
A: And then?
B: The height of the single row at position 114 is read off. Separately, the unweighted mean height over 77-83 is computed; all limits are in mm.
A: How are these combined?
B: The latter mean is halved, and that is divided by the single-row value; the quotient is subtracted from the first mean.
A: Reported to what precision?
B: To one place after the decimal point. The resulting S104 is 7.3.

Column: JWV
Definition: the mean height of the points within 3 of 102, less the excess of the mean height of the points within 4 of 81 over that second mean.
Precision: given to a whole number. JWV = 7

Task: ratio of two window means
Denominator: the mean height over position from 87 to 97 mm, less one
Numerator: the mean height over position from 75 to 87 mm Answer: 1.20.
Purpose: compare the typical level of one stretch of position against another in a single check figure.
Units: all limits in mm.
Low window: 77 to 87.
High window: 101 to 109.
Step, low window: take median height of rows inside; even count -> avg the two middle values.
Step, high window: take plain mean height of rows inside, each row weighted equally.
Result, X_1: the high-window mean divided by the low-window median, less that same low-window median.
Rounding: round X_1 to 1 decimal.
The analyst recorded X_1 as -10.3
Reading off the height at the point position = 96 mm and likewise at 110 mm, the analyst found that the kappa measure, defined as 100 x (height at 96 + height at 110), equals 1503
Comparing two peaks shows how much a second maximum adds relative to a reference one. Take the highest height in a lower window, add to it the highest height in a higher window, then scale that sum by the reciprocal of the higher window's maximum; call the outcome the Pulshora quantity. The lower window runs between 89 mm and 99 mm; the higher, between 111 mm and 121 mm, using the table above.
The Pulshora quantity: 2.05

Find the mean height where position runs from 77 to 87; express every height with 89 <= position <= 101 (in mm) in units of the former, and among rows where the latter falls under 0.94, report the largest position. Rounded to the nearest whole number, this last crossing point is 100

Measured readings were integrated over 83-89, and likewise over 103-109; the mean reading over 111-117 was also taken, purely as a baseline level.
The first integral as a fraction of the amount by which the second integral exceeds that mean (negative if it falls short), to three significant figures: 1.86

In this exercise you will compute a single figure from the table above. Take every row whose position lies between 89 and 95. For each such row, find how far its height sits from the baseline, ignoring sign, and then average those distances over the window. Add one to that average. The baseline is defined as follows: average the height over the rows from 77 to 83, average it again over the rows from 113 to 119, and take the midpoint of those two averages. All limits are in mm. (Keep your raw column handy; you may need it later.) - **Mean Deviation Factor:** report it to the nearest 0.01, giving 1.54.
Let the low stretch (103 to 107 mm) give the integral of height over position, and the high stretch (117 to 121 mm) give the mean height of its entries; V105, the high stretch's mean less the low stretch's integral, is -22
